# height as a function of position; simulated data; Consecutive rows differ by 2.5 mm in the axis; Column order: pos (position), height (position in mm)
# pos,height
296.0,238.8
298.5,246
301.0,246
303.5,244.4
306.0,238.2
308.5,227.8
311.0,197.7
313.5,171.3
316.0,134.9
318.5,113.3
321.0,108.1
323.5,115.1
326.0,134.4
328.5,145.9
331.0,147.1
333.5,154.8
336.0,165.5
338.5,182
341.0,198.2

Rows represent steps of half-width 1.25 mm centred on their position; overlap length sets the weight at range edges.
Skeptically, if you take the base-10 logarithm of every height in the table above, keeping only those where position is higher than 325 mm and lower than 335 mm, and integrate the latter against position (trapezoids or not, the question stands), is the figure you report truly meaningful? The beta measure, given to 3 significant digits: 21.6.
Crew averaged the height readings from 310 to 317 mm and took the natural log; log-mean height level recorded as 5.1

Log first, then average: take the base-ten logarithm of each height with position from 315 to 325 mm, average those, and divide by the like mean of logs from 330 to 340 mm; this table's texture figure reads 0.94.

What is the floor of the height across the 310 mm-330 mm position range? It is 108.1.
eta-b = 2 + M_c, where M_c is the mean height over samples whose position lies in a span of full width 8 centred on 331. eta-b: 151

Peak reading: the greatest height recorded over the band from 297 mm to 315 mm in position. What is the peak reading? 246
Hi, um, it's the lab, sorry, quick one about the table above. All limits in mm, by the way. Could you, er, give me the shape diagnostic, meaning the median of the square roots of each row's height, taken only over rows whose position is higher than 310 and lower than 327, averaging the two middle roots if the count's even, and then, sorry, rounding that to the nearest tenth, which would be 11.6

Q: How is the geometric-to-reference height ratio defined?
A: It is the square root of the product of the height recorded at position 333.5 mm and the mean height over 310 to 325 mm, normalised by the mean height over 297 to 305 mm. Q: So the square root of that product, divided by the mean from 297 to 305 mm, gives 0.60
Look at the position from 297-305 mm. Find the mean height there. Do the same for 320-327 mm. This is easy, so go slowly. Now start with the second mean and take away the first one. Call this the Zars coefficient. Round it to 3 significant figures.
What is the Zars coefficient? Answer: -126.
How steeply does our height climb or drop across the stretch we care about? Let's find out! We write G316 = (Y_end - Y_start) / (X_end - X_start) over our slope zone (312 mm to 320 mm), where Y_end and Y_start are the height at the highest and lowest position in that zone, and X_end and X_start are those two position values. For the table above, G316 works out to -12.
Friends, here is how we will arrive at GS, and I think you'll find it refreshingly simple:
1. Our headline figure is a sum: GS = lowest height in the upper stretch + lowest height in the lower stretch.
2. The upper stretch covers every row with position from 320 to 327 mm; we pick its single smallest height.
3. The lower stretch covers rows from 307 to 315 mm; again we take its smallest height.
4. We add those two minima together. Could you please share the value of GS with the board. 279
